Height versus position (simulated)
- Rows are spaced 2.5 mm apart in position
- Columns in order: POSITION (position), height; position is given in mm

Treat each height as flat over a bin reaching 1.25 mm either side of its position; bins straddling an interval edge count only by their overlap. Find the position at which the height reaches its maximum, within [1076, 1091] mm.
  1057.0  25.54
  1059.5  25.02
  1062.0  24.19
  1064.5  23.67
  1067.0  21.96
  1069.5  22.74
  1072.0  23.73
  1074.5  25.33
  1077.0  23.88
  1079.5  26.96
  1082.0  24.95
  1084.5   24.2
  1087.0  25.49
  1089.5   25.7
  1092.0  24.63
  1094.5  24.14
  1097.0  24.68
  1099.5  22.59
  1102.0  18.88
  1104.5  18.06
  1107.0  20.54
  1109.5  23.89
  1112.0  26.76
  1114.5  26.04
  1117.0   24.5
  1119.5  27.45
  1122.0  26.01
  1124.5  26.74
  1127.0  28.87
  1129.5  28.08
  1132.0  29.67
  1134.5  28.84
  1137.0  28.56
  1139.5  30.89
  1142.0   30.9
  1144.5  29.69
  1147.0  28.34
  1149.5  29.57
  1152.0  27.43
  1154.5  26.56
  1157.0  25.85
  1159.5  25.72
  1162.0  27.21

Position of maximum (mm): 1079.5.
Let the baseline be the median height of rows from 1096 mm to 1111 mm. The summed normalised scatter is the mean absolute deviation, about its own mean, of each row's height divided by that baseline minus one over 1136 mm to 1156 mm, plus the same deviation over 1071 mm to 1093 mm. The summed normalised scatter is 0.095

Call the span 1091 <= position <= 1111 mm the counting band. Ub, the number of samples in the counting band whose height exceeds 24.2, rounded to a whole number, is 2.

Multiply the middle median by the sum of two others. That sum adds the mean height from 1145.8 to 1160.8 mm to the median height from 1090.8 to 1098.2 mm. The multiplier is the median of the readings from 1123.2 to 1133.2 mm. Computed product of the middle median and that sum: 1477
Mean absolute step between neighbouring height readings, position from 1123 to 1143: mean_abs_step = 1.14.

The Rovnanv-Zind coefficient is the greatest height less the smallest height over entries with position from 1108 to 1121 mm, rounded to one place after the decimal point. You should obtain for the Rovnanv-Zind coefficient 3.6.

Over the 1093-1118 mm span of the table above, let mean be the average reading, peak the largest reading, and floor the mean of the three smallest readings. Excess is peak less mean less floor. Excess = -15.4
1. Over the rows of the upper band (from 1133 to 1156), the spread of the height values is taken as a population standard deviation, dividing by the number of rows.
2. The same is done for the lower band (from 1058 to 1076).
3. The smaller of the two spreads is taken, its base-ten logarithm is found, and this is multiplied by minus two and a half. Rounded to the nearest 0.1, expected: -0.1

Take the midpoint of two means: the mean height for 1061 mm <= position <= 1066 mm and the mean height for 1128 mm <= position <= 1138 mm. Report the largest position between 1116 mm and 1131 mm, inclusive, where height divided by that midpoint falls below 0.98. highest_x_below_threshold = 1117.0 mm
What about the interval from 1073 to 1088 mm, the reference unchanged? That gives 1087.0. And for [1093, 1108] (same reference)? 1107.0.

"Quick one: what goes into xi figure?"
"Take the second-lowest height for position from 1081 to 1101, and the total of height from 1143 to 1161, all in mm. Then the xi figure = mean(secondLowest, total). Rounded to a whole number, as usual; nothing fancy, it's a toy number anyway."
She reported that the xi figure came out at 109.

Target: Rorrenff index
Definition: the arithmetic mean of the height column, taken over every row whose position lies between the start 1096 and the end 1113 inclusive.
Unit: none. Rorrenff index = 22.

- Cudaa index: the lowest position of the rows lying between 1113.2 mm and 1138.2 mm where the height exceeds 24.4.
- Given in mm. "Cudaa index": 1114.5 mm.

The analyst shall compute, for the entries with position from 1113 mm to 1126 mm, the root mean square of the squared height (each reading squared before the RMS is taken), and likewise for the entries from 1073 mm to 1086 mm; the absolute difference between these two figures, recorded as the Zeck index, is 55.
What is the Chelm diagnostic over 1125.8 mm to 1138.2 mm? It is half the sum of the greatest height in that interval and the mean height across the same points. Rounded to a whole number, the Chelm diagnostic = 29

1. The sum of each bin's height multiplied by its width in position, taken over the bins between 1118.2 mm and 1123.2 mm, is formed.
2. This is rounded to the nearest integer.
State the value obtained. 134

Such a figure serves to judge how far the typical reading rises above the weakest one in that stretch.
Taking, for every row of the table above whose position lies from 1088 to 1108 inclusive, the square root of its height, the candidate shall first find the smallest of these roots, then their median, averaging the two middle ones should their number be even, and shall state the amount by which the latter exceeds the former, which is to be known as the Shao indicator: 0.58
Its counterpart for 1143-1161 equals 0.17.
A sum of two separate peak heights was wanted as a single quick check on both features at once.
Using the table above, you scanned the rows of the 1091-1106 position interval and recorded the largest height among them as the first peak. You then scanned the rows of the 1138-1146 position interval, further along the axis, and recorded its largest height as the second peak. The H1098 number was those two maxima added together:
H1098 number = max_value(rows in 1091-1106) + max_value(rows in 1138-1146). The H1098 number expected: 56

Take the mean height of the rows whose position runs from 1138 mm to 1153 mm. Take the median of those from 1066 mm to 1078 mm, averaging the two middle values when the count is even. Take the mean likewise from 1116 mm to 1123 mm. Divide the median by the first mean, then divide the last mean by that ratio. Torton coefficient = 32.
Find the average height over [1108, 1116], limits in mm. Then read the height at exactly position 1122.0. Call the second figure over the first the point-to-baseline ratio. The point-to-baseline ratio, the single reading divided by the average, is 1.0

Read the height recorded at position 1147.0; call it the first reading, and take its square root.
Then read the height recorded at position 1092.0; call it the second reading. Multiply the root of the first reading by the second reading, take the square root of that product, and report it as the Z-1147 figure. 11.5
